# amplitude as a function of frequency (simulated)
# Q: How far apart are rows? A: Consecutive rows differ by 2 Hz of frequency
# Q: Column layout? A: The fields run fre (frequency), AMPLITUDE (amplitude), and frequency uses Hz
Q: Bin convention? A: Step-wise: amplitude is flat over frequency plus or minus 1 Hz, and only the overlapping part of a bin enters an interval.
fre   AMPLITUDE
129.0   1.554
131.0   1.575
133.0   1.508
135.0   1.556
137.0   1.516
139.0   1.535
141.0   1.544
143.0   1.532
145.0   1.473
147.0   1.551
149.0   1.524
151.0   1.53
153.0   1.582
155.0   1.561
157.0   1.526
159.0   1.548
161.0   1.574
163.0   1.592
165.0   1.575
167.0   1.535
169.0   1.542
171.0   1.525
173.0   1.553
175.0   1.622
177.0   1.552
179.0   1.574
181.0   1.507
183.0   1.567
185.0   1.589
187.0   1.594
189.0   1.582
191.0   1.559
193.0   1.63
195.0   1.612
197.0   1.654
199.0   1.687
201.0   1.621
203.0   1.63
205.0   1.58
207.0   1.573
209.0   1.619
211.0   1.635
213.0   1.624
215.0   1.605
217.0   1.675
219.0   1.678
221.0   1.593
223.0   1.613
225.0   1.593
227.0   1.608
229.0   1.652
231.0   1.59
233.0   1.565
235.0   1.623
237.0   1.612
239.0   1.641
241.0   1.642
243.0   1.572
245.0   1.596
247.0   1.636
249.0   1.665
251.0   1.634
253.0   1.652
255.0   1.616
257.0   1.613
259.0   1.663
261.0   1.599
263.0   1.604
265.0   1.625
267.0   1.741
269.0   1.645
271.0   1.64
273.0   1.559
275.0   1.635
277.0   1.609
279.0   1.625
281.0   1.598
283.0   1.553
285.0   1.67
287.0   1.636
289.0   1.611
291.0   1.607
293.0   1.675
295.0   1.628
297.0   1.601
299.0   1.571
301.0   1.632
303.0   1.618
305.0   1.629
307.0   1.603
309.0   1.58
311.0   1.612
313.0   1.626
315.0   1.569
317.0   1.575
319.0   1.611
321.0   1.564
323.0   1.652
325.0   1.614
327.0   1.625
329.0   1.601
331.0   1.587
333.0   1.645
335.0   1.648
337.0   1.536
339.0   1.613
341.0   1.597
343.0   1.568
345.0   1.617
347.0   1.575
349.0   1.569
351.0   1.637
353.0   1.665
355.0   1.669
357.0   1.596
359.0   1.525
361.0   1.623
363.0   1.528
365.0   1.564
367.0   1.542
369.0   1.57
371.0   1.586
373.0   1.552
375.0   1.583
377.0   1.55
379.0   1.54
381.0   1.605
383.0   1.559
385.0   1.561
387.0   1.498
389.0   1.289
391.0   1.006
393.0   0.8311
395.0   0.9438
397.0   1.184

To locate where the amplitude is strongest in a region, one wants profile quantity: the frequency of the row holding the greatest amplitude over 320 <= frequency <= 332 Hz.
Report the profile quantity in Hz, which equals 323.0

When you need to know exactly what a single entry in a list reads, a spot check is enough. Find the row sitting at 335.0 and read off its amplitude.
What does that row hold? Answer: 1.648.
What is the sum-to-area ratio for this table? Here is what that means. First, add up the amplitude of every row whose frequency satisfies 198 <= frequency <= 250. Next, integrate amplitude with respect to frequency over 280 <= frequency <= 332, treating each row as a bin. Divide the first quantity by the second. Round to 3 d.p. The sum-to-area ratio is 0.503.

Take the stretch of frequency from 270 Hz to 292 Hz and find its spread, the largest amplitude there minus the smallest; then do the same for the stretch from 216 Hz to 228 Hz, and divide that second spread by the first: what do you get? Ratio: 0.73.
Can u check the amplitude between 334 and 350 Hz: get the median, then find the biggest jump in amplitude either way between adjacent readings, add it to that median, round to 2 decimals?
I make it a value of 1.70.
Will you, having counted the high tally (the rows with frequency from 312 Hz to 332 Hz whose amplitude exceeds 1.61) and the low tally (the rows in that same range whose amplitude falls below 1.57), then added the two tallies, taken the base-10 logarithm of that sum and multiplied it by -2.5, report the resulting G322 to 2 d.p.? -2.11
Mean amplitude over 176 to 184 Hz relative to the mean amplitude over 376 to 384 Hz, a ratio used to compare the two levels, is 0.99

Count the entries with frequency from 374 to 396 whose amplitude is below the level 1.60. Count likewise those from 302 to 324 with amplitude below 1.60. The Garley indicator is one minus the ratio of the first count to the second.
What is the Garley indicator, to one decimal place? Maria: -1.5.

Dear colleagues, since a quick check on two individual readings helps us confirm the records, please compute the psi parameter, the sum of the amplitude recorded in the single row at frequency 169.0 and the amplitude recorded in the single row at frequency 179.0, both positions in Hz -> 3.12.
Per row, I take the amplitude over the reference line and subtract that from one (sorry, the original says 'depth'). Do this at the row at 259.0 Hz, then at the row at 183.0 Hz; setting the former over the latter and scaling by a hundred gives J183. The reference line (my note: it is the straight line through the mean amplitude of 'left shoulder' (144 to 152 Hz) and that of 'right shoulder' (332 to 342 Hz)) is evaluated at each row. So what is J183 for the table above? 288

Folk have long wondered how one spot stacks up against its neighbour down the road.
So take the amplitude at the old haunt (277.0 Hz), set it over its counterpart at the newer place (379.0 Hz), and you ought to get 1.04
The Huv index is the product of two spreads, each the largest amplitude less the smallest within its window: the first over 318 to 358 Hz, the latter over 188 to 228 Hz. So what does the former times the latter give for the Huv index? 0.017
